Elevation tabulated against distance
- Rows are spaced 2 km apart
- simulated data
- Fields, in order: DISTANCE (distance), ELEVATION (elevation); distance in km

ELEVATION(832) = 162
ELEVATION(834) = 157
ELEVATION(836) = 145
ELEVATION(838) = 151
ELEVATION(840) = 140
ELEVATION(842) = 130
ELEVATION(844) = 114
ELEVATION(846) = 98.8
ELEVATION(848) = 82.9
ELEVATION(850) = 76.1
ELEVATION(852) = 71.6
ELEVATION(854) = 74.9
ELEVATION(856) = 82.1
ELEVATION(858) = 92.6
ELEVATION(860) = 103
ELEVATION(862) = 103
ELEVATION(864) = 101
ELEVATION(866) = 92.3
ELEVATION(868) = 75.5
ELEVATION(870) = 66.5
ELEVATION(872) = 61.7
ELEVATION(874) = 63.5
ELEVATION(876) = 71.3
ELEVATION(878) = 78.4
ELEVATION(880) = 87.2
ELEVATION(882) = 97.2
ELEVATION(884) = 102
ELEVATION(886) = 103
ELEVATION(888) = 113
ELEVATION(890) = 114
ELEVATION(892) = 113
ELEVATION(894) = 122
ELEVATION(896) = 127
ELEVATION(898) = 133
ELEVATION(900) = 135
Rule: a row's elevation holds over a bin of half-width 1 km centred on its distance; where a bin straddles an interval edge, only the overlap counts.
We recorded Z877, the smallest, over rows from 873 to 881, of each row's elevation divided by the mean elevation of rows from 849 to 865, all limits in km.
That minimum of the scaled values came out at 0.72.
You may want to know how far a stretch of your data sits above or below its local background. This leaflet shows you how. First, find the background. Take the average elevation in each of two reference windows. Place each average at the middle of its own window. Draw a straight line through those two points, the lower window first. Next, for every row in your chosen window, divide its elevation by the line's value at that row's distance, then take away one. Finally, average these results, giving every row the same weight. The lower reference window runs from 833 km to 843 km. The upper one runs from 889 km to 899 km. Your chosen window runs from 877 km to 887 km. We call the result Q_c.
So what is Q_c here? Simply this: -0.26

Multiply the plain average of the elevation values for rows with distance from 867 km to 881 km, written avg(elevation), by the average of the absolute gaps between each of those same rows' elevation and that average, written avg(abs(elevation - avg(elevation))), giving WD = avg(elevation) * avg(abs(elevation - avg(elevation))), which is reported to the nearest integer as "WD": 516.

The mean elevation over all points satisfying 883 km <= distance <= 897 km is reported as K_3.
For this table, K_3 113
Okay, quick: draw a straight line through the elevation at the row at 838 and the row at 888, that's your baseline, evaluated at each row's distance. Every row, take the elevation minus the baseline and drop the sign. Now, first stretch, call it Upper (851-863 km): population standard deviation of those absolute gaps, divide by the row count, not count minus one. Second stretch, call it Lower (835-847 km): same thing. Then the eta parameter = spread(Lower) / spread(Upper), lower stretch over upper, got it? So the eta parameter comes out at 1.0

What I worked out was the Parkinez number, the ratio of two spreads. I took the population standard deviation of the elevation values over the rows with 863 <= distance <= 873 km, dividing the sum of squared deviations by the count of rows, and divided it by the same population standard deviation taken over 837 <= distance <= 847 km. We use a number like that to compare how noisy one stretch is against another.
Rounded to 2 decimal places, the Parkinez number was 0.81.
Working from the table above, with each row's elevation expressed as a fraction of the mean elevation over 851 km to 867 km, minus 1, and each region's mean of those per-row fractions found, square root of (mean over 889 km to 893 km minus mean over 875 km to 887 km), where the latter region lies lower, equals 0.51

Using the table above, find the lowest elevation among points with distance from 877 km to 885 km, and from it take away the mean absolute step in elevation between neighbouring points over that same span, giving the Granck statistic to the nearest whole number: 71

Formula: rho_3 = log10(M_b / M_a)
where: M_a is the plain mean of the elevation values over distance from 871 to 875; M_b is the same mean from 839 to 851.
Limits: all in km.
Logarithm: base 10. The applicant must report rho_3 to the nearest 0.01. 0.23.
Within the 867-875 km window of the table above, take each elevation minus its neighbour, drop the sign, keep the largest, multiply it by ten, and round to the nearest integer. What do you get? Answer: 90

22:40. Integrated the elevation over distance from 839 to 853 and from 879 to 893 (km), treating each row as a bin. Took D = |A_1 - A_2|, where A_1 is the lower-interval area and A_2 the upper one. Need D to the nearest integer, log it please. 32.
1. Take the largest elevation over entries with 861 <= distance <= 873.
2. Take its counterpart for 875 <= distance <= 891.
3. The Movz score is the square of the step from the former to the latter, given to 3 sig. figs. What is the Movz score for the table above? 121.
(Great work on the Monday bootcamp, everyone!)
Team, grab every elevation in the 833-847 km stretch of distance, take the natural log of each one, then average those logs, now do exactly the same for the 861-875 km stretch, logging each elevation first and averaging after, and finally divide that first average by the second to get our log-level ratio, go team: 1.12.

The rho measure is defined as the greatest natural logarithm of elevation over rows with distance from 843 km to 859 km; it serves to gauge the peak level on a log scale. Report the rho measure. 4.74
